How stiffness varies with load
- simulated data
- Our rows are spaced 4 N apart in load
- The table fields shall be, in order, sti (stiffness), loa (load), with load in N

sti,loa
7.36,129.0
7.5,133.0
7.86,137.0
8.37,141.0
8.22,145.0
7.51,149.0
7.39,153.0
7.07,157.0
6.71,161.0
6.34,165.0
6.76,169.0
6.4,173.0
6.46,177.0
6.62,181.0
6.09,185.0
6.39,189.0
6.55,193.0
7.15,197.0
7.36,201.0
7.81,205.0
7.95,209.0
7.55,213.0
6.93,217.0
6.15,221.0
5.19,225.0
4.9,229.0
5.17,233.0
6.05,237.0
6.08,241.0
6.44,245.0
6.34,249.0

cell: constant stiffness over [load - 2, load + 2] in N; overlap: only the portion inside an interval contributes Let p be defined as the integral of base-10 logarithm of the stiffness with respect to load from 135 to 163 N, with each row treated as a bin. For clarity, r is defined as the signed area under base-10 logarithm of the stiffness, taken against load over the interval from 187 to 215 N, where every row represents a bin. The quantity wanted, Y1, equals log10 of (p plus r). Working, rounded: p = 24.6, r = 24.1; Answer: 1.69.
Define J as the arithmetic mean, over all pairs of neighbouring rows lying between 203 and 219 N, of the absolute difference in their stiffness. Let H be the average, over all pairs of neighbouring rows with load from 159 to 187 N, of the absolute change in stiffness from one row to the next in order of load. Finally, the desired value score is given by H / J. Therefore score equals 0.8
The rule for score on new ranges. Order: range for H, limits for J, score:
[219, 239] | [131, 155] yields 1.6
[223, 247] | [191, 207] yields 0.9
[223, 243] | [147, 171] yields 1.2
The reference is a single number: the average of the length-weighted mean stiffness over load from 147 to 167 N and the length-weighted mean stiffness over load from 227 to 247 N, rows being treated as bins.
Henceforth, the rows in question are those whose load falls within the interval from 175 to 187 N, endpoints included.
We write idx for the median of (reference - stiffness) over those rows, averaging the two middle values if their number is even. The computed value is -0.1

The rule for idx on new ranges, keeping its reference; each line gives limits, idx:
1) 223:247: 0.7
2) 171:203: -0.1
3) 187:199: -0.2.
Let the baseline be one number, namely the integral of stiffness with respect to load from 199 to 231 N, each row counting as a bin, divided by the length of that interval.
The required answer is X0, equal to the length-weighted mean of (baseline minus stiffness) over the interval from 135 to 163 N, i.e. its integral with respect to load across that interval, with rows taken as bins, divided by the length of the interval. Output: -0.9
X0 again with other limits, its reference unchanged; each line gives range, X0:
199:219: -0.8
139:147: -1.6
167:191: 0.3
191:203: -0.3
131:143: -1.2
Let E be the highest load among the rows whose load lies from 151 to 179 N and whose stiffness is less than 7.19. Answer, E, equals 177.0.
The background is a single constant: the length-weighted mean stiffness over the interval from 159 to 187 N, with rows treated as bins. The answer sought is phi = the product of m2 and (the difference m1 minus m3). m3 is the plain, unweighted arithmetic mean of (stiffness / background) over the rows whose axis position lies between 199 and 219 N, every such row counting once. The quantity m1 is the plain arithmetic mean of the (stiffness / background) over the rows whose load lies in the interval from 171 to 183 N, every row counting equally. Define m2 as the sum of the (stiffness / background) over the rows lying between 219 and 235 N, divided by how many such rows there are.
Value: -0.1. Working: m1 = 1.002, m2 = 0.83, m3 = 1.16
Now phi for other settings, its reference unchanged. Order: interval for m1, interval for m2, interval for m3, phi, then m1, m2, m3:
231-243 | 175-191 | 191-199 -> -0.2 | 0.890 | 0.99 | 1.06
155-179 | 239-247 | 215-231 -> 0.1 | 1.022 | 0.97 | 0.89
